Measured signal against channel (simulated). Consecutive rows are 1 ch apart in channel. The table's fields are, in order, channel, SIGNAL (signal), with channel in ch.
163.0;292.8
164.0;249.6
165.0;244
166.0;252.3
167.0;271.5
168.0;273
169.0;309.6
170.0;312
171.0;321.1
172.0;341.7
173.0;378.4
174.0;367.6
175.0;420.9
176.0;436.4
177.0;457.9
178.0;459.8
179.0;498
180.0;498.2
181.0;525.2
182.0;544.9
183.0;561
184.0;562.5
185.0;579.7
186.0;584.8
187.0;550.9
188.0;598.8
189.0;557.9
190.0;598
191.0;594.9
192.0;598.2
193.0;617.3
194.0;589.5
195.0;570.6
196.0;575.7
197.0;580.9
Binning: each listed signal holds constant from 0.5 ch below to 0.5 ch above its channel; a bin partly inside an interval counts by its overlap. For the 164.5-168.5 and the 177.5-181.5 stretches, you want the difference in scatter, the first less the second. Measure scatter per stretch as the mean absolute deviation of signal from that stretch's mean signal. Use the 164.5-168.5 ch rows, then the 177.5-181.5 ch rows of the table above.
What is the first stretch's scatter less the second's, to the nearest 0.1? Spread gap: -5.7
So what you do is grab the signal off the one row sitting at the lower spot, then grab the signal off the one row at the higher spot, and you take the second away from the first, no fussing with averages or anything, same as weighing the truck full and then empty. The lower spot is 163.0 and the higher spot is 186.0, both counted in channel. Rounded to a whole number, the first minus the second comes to -292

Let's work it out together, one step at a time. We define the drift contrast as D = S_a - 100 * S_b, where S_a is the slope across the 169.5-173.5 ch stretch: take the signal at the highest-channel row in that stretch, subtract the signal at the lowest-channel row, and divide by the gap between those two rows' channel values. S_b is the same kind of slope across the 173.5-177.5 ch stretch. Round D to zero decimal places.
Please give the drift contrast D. -2988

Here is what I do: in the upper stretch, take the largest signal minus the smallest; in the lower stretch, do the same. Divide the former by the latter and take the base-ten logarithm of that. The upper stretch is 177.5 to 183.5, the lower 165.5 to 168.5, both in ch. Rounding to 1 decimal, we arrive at 0.7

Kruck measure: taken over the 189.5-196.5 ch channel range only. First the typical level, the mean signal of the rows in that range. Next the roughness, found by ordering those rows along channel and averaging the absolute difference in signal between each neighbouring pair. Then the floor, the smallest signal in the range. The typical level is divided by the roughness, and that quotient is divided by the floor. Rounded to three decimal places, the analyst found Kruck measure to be 0.081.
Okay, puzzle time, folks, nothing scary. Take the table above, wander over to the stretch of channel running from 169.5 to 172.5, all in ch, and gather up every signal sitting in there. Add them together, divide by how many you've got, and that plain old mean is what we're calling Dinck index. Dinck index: 325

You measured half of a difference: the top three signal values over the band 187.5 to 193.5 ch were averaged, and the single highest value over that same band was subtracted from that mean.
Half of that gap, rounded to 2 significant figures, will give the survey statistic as -6.3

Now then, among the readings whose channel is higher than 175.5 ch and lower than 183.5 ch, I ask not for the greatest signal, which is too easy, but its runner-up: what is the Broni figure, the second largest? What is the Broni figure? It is 544.9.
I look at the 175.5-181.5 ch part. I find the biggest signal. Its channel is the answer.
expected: 181.0 ch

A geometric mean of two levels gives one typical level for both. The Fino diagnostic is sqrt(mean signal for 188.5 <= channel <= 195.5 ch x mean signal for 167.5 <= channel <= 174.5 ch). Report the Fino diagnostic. 440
